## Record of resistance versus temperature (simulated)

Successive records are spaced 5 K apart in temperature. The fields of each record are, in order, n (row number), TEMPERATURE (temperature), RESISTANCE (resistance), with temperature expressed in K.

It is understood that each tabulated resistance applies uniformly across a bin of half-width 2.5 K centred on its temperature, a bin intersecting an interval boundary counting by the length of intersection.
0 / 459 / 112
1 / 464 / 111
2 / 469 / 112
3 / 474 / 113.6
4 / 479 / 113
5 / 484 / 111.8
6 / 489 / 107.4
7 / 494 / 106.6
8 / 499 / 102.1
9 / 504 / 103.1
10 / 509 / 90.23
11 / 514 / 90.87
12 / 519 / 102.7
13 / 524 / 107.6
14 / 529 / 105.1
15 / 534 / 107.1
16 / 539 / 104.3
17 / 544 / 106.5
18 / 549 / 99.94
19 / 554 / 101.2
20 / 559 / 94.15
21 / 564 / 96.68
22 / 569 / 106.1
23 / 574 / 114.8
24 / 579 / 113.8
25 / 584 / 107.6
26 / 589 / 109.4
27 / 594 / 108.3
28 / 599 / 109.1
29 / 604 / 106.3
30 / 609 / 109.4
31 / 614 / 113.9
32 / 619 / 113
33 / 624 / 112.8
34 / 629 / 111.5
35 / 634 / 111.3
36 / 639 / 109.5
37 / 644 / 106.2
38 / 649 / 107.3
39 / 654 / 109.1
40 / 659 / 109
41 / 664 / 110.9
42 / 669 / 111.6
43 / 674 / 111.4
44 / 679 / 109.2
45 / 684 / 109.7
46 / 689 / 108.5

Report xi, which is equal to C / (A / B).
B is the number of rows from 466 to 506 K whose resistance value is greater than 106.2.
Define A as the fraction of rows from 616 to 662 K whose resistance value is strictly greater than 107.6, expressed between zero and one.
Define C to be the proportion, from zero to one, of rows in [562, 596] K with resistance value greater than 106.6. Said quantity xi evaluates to 5.5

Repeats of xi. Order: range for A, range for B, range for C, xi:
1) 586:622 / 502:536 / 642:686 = 2.1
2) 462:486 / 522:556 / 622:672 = 2.7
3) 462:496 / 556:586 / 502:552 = 0.8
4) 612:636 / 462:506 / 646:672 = 7.0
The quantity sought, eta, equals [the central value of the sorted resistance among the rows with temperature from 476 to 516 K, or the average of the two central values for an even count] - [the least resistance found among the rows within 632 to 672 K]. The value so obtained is -1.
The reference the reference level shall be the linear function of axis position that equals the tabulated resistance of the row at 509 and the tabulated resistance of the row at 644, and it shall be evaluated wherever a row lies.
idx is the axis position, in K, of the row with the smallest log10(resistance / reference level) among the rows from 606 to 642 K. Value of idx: 639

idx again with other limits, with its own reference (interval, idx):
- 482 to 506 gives 499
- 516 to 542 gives 539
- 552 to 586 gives 559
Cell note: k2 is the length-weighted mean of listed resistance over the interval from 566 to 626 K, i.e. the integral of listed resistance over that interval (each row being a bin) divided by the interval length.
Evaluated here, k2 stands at 110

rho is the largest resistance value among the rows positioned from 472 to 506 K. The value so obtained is 113.6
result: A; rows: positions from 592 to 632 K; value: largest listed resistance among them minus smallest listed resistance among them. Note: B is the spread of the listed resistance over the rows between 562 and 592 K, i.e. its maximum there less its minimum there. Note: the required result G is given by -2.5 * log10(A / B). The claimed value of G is 0.9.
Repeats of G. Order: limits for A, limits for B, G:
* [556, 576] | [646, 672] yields -1.7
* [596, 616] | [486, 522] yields 0.9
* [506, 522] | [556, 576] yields 0.5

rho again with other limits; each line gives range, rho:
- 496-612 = 114.8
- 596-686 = 113.9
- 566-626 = 114.8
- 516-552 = 107.6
